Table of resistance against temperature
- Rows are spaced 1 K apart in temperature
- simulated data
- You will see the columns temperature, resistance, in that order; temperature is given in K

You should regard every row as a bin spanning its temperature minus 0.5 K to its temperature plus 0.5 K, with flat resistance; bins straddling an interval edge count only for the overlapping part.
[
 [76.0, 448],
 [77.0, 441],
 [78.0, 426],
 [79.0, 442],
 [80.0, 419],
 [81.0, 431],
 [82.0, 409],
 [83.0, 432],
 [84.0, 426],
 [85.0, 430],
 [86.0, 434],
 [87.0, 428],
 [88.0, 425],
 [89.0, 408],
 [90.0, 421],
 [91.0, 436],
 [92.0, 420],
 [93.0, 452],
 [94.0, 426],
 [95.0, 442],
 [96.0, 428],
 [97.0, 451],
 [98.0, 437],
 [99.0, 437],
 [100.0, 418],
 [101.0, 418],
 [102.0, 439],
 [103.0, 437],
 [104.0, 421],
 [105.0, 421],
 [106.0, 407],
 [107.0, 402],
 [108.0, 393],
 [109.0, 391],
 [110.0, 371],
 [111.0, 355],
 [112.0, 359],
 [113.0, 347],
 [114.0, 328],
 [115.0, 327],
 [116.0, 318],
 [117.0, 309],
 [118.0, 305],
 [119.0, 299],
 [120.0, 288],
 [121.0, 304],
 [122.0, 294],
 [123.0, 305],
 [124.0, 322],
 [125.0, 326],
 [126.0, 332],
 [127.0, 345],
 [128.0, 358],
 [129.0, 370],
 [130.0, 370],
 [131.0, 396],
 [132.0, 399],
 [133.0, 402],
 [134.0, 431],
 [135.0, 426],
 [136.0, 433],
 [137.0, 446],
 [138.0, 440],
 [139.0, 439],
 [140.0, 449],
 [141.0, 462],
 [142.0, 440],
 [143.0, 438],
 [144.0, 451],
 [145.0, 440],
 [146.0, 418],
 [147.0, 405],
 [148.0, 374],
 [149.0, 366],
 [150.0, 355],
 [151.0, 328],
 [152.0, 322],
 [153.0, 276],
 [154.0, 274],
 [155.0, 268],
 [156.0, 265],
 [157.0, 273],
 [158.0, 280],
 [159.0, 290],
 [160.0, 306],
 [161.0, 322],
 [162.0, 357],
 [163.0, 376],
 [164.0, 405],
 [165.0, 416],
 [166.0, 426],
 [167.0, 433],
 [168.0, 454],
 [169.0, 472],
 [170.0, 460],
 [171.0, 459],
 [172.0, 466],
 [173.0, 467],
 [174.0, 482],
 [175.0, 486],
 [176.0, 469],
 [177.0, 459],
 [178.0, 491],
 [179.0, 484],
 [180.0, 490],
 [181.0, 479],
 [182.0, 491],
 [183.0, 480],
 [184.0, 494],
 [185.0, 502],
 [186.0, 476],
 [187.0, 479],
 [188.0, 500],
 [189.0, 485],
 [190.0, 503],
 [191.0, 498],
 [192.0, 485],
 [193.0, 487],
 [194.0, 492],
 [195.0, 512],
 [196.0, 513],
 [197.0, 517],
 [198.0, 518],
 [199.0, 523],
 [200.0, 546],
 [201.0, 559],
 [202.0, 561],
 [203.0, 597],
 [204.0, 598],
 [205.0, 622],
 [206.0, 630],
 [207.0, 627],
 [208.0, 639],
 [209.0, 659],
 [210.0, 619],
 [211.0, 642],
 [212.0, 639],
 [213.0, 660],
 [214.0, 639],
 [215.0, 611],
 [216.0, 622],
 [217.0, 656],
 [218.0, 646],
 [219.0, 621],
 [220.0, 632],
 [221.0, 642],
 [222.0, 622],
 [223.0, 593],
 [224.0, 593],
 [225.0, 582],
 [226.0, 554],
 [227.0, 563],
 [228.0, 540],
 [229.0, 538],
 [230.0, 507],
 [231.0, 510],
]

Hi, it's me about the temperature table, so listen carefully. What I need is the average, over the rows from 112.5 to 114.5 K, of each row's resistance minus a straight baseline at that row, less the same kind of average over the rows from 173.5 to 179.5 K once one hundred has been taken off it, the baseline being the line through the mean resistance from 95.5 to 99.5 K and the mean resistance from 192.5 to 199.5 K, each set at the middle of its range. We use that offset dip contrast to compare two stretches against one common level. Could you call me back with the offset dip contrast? 4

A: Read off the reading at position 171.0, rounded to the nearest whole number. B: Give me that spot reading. 459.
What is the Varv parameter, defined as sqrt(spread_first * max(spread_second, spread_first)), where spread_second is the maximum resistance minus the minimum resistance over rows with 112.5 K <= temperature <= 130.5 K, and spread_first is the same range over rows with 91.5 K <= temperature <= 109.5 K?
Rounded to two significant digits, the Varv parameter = 71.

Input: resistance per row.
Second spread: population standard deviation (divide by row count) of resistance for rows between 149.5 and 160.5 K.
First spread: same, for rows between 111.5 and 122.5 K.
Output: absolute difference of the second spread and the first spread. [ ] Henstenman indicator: 7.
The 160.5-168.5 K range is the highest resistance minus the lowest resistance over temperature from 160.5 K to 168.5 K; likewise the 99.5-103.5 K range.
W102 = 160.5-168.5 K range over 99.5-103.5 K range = 6.3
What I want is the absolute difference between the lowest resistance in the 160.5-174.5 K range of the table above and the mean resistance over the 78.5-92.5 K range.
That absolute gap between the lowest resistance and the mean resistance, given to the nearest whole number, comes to 104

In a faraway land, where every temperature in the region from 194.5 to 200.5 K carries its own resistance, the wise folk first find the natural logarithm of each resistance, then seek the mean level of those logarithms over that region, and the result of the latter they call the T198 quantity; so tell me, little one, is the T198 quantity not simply 6.26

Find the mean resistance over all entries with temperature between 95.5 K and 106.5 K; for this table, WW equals 429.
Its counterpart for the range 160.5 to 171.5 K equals 416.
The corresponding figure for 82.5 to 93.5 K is 428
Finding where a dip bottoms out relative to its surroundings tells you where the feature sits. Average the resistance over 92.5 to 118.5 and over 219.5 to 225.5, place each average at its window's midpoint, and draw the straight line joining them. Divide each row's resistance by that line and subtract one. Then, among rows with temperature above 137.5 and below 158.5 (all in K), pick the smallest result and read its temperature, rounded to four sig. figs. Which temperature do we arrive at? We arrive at 156.0 K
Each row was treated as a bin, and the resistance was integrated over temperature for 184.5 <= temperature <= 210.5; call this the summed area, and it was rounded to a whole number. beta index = 14147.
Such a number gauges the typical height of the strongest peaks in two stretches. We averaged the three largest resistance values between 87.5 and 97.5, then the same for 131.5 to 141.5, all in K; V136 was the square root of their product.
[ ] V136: 450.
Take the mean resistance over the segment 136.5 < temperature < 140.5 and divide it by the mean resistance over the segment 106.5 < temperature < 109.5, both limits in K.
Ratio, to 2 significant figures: 1.1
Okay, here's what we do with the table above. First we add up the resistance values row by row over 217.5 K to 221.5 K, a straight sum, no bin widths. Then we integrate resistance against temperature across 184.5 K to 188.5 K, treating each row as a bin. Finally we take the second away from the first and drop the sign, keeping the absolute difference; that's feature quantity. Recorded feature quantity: 584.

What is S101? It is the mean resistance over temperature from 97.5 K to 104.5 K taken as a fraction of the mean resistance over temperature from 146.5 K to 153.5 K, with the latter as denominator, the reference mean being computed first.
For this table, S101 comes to 1.24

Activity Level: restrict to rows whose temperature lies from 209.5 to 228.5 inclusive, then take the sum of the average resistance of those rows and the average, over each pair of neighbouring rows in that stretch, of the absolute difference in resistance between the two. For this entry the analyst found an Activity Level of 632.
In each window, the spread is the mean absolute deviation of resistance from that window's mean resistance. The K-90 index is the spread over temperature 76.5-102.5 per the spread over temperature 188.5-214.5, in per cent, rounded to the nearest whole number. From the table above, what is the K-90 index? 15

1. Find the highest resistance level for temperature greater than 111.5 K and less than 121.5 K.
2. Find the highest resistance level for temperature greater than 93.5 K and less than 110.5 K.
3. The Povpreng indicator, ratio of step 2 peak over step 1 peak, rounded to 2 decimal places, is 1.26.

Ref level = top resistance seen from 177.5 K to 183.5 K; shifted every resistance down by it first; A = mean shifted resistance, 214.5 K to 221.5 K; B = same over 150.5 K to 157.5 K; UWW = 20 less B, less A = 83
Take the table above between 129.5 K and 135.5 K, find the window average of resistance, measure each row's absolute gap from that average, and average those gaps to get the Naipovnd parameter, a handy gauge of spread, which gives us 16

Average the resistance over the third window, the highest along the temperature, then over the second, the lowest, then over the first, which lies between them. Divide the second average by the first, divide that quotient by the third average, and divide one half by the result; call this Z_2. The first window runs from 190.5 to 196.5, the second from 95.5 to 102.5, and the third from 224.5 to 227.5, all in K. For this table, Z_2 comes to 326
